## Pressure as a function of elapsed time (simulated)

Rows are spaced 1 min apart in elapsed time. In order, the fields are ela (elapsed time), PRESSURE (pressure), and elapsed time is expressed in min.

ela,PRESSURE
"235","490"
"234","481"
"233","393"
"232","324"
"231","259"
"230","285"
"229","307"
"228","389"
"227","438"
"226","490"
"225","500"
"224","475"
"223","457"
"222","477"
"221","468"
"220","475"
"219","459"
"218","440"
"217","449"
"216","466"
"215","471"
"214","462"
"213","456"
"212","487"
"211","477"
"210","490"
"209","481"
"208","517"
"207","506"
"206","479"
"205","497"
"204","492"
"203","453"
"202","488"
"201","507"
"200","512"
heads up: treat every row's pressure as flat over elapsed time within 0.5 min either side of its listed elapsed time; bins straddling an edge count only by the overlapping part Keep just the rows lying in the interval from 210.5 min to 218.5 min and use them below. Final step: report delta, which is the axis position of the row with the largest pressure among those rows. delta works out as 212 min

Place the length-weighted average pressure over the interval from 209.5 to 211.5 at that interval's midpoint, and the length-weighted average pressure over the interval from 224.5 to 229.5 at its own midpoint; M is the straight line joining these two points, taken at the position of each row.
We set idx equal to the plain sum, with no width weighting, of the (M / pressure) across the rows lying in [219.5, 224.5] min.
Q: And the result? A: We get 4.71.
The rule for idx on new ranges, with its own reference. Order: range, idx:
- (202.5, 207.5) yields 5.19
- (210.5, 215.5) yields 5.04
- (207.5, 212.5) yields 4.95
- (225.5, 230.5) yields 5.74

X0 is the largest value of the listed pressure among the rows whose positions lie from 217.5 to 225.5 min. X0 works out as 500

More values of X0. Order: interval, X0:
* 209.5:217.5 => 490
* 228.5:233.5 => 393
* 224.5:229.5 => 500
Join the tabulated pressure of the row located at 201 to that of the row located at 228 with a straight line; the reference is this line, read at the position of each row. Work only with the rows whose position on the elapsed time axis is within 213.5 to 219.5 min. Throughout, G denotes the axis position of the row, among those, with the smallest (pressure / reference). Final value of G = 218 min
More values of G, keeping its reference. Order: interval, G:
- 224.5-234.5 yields 231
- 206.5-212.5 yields 209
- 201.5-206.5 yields 203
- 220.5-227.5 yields 223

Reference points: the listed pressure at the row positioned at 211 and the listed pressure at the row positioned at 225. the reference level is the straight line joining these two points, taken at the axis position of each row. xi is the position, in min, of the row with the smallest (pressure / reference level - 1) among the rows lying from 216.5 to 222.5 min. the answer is 218 min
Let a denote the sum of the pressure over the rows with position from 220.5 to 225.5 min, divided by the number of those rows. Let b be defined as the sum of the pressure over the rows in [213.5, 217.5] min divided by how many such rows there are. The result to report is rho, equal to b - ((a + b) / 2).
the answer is -7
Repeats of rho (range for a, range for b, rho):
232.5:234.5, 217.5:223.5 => 13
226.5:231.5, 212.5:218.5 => 61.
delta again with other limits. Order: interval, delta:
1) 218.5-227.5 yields 225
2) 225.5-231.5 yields 226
